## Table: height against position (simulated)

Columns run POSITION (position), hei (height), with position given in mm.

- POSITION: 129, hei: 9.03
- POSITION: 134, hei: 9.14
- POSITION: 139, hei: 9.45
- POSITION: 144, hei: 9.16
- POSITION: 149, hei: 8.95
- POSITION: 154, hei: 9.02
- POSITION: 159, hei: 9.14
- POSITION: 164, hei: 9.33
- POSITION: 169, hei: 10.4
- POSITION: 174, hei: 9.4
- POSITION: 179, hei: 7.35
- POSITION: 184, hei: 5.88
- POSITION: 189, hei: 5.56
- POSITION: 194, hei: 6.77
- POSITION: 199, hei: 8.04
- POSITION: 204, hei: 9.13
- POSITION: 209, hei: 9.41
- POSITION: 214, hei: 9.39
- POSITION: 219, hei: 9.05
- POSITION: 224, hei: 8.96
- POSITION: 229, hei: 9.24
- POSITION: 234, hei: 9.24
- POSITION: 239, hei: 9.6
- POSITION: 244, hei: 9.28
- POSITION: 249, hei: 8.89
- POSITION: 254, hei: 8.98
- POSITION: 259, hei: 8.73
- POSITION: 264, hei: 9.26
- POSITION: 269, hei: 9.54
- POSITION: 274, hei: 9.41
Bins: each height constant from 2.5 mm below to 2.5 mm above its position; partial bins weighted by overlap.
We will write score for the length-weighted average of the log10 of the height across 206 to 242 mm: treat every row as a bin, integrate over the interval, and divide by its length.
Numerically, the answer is 0.967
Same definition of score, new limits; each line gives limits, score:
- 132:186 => 0.943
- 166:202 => 0.875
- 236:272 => 0.963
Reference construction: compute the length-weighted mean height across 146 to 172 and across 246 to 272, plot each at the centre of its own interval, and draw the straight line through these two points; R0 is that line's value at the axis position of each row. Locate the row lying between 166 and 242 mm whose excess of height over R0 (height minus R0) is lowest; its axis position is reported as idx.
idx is 189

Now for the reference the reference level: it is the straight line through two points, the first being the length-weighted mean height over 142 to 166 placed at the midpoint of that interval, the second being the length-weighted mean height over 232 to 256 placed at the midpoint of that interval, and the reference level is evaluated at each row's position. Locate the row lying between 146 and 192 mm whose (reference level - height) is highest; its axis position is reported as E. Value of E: 189 mm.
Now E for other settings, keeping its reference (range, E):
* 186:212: 189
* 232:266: 259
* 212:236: 224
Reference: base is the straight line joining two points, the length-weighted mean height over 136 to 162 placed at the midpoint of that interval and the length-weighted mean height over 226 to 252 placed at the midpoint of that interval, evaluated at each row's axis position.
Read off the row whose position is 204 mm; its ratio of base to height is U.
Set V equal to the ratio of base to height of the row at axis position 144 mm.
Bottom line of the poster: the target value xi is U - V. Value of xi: 0.01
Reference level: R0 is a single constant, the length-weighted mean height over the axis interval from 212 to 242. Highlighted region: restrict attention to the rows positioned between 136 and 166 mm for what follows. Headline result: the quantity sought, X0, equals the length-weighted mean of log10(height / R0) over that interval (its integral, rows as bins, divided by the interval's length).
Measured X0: -0.004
